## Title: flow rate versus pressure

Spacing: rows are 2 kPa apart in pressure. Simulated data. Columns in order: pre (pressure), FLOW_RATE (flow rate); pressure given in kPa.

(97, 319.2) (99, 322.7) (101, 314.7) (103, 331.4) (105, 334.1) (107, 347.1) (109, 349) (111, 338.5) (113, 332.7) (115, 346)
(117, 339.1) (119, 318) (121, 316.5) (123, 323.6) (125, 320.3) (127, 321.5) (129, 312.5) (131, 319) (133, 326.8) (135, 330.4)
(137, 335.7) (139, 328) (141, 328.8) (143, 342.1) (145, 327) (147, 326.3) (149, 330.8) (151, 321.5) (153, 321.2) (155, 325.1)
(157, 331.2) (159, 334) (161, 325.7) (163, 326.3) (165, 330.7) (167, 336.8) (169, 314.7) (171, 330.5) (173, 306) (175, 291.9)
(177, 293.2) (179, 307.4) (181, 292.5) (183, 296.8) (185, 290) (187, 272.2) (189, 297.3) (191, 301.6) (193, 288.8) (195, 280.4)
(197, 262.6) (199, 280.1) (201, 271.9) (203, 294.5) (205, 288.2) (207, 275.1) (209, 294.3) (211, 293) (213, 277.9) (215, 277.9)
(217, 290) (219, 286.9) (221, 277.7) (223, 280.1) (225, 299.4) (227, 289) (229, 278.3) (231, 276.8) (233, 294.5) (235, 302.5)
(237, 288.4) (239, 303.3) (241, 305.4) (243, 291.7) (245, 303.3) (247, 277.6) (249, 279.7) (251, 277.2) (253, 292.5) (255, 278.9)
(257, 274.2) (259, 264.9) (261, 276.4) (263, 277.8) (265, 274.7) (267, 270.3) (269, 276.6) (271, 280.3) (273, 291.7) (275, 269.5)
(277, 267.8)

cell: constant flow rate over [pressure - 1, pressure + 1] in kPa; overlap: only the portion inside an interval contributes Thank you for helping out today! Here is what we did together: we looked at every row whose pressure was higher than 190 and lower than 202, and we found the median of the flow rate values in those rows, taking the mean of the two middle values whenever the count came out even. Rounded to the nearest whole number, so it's 280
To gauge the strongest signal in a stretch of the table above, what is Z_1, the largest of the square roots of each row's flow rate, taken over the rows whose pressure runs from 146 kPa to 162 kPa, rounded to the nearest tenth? 18.3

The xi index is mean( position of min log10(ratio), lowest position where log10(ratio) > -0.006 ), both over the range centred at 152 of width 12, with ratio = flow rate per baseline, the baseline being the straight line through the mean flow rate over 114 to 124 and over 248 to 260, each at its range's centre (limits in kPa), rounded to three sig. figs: 149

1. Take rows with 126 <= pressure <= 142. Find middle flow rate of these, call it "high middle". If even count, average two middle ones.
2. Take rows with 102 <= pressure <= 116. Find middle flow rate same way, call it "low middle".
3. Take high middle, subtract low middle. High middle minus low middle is -11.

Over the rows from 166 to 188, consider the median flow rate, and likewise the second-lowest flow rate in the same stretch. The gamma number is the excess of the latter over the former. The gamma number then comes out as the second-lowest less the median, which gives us -6.8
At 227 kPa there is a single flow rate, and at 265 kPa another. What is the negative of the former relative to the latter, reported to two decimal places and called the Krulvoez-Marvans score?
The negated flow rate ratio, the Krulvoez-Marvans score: -1.05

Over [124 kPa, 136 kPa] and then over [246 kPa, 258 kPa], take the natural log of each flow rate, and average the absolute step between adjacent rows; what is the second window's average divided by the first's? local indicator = 1.5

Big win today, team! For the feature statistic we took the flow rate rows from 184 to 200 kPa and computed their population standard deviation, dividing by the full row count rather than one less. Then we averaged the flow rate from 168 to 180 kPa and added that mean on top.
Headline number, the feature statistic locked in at 319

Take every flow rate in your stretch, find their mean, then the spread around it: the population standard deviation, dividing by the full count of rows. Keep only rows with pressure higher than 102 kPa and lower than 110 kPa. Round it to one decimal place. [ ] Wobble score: 7.7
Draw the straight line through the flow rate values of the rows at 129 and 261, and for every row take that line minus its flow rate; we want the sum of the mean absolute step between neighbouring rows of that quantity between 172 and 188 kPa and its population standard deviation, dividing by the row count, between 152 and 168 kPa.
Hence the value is 16.1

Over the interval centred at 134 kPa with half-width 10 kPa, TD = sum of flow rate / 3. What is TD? 1088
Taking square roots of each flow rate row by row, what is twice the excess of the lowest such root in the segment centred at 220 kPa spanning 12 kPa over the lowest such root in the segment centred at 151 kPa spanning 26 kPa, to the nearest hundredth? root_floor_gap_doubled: -2.52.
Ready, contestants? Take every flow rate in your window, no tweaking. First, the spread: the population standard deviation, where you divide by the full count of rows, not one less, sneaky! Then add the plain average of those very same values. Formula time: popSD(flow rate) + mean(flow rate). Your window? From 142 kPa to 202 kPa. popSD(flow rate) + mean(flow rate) 331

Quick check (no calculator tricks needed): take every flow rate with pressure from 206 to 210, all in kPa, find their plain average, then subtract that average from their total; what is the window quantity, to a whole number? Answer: 285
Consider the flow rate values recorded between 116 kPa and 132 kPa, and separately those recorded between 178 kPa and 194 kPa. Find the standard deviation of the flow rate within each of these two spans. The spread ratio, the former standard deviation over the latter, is 0.8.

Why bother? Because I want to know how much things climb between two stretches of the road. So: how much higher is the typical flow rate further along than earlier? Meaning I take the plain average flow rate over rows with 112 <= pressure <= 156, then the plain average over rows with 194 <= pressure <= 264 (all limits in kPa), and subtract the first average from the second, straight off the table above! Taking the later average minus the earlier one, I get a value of -42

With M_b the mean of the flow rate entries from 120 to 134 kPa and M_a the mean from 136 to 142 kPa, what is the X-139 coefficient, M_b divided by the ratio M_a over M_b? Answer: 310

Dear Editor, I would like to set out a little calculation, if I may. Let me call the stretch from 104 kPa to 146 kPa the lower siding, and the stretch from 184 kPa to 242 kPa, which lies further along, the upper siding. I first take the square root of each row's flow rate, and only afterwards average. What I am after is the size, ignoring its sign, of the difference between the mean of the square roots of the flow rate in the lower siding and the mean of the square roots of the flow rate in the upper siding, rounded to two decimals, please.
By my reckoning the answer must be 1.24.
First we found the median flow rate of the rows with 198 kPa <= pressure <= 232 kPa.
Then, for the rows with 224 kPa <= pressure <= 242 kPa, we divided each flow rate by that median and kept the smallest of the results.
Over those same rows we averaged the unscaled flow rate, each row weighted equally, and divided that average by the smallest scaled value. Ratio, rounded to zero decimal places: 297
